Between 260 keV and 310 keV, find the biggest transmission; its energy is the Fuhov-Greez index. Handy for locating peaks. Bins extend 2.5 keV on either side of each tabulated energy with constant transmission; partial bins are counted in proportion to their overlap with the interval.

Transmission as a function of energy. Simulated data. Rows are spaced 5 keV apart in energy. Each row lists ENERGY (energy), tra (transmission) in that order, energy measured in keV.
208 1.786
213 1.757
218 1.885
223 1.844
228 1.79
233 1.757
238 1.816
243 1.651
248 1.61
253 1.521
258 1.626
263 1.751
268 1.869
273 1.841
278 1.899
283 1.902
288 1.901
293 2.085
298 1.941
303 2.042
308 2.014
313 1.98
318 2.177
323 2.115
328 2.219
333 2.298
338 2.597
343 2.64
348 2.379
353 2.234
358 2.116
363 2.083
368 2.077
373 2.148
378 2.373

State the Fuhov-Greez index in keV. 293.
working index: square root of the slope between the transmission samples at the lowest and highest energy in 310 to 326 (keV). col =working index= 0.12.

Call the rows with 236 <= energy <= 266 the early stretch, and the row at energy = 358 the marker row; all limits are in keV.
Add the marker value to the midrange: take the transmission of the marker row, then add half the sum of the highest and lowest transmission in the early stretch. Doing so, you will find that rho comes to 3.78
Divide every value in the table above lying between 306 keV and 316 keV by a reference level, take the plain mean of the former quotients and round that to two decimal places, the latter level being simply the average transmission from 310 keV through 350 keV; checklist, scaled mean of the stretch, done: 0.87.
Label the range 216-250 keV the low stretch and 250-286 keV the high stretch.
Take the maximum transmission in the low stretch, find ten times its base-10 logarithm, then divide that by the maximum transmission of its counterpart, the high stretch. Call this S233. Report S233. 1.45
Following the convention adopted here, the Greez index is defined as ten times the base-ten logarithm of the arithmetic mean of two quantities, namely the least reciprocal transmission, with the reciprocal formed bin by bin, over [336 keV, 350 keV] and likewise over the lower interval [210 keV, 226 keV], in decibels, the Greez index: -3.42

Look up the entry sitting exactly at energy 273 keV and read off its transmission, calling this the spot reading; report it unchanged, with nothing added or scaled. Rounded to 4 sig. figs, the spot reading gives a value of 1.841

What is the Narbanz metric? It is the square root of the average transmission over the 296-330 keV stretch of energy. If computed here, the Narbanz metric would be 1.44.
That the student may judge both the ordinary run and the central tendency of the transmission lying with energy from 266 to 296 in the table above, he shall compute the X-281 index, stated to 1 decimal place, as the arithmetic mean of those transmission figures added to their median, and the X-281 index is 3.8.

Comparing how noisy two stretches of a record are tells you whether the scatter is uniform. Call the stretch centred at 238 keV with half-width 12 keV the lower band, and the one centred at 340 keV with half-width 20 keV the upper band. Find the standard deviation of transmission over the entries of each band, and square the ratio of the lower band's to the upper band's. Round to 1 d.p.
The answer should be 0.2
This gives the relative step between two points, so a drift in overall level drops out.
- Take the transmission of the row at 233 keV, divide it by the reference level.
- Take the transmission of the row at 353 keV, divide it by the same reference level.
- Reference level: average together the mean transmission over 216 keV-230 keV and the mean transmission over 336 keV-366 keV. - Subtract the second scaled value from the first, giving -0.23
